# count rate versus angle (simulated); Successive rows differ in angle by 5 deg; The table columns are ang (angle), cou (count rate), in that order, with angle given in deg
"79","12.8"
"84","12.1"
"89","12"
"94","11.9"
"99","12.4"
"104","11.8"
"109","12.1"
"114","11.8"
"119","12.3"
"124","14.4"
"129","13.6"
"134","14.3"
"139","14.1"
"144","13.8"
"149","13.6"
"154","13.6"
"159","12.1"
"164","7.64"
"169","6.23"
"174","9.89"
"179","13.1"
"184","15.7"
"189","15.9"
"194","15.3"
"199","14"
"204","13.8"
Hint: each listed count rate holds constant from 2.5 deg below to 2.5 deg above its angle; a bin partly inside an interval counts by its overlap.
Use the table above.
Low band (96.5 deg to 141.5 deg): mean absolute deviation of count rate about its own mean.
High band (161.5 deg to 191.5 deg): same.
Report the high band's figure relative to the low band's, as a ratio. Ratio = 3.5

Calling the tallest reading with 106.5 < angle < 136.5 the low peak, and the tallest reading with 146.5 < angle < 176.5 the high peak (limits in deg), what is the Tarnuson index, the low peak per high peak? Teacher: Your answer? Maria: 1.06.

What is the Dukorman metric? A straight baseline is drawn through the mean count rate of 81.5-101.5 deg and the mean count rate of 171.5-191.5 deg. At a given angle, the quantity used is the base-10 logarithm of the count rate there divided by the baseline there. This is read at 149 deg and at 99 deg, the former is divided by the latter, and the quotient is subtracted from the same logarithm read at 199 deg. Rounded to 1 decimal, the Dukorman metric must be -2.8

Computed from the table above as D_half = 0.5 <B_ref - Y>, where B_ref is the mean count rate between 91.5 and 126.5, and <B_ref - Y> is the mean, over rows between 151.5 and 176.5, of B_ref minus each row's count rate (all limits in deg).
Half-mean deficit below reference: 1.2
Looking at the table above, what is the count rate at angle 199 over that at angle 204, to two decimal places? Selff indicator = 1.01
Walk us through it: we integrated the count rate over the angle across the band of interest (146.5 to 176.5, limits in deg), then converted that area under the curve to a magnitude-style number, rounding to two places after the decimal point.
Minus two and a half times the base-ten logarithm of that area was -6.25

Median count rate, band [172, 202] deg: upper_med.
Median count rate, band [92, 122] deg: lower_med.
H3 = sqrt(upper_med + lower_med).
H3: 5.16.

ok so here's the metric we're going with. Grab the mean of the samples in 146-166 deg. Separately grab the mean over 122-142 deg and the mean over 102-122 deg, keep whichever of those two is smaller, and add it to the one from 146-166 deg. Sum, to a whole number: 24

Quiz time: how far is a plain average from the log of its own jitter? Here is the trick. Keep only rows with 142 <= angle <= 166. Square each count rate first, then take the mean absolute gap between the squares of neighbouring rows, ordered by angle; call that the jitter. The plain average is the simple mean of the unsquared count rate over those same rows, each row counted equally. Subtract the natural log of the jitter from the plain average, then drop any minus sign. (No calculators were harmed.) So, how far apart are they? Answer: 8.7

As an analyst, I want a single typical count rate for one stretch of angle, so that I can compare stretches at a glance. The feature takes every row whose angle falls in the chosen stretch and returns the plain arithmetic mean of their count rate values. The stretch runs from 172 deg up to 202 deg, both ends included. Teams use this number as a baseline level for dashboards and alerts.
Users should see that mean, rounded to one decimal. 14.0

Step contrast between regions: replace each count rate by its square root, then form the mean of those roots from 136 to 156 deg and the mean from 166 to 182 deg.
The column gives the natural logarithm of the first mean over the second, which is 0.18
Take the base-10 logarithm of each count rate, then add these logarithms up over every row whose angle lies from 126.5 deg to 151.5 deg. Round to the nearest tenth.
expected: 5.7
